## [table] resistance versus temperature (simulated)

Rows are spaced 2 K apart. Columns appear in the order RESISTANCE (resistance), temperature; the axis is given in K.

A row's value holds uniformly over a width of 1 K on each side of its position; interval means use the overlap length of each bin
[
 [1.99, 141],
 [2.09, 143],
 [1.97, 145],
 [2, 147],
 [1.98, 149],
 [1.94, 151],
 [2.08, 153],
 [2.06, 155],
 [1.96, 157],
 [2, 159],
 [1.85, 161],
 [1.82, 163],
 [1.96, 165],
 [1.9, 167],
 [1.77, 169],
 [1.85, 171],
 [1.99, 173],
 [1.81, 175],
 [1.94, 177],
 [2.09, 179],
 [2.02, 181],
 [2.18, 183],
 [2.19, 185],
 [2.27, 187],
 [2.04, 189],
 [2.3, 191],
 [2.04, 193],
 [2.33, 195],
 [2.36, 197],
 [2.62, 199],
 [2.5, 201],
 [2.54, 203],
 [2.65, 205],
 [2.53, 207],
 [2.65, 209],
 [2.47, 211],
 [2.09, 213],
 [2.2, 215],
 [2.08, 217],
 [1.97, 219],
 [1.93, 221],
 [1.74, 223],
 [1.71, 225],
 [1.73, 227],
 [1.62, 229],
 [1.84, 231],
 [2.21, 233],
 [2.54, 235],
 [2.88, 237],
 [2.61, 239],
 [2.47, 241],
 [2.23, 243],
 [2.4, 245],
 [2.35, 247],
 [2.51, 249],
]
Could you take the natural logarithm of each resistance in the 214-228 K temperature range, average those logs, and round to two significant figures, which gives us 0.64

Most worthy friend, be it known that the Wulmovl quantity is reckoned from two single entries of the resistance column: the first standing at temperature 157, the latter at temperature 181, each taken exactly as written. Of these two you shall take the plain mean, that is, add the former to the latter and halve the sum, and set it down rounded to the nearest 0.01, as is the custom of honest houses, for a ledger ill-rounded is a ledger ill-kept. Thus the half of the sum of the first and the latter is 1.99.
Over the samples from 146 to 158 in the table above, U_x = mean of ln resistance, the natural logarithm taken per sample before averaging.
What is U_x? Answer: 0.69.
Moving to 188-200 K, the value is 0.82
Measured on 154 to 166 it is 0.66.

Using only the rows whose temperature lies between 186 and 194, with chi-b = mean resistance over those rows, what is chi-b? 2.2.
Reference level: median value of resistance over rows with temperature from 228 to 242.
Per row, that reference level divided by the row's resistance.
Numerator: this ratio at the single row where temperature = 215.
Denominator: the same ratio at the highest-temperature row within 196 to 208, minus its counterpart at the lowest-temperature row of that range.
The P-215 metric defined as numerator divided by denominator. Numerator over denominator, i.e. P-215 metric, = -16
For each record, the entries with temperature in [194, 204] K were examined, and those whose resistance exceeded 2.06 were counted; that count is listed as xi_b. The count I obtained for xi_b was 5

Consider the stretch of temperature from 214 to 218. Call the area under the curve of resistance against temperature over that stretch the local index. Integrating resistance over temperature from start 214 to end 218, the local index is 8.6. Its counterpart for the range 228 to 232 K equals 6.9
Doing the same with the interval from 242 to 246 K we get 9.3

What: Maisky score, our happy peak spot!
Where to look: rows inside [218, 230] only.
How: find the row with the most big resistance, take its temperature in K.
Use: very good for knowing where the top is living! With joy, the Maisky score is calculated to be 219 K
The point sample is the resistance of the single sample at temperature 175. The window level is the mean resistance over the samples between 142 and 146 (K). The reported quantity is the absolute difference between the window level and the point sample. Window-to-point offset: 0.22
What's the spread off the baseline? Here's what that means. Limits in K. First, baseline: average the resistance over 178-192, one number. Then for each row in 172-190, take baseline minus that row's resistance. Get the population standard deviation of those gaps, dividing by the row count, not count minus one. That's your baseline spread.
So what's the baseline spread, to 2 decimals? 0.13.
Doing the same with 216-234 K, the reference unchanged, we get 0.18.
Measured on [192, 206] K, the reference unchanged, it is 0.20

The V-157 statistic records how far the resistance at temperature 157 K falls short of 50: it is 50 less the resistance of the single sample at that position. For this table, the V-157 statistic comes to 48.0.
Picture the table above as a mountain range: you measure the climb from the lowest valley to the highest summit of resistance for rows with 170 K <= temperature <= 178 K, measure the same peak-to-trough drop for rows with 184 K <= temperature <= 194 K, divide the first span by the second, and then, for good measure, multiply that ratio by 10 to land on 6.9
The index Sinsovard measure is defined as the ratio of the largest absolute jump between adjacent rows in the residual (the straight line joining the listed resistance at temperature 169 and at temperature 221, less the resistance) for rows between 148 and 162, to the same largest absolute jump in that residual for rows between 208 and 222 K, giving 0.40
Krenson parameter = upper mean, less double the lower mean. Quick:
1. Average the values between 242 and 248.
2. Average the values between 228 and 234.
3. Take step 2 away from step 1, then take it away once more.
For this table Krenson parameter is -1.45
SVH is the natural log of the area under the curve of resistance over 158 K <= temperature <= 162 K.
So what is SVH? 2.04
